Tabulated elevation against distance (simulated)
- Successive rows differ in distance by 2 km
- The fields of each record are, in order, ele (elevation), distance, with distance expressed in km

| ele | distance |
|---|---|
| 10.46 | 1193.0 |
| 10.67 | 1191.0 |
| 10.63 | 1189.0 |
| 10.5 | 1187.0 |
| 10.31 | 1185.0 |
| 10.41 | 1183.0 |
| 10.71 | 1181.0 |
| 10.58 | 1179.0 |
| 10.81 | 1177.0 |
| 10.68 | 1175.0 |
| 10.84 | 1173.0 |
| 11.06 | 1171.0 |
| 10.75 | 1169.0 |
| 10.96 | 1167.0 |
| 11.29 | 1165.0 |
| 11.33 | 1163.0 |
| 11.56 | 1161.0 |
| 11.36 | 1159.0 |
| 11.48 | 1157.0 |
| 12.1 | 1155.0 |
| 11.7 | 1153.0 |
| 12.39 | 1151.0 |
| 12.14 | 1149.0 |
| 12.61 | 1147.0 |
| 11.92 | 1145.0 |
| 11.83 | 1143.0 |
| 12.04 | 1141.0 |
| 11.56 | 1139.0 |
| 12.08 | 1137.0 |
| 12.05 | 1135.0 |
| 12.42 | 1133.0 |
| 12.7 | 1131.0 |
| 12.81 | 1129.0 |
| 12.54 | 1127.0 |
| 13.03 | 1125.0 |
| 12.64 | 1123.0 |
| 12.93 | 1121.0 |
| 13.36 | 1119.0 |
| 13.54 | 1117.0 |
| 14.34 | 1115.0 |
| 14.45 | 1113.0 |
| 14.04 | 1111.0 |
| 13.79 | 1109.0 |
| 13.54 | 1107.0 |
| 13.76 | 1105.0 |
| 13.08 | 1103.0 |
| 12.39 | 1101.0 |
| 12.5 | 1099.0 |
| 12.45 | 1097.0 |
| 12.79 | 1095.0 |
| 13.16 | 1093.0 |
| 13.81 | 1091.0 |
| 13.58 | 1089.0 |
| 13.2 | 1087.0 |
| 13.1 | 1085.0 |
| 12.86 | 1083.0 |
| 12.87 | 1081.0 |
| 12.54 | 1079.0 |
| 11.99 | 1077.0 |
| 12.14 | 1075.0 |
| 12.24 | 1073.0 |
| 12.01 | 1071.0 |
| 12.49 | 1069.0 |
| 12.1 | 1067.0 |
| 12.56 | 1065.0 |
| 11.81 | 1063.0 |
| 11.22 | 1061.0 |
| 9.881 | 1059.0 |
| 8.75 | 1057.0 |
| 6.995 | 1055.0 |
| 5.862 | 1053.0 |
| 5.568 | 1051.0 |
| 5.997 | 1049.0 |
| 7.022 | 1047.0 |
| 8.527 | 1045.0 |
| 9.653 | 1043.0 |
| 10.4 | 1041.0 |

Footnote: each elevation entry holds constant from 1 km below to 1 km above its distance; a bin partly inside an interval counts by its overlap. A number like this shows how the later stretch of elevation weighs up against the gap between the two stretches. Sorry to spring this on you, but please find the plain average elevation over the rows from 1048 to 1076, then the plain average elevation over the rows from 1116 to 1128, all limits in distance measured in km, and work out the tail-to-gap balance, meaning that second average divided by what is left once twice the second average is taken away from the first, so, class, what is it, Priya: -0.81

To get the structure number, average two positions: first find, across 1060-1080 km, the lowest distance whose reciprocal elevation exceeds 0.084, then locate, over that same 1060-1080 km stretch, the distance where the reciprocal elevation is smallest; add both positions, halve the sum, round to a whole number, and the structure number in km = 1063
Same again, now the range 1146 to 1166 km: 1150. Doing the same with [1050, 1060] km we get 1055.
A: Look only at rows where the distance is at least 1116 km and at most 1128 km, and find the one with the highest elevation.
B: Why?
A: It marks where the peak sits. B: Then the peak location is 1117.0 km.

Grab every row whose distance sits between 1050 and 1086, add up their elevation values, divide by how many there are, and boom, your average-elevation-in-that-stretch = 10.9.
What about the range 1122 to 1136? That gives 12.6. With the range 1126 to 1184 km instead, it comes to 11.6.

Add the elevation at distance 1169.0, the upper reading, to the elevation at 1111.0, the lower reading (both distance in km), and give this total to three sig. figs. 24.8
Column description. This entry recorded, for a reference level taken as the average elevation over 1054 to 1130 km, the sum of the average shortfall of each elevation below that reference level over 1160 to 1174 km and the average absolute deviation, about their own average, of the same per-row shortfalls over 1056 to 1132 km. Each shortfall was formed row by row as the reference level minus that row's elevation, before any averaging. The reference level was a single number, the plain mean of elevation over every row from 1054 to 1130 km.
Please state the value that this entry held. 2.2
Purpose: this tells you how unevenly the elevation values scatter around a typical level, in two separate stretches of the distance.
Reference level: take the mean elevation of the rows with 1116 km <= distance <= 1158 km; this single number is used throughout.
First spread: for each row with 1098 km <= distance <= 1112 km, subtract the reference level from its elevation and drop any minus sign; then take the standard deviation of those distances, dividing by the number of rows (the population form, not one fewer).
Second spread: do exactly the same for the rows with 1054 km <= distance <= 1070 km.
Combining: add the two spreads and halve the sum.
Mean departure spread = 1.21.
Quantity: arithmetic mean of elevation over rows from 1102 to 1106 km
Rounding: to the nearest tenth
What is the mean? 13.4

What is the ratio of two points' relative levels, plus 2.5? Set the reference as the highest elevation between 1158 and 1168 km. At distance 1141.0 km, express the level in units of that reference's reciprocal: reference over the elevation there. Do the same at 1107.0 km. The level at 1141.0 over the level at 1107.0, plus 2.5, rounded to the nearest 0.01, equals 3.62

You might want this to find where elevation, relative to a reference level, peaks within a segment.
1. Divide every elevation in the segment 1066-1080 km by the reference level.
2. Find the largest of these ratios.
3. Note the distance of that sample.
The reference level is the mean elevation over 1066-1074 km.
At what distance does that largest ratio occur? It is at 1079.0 km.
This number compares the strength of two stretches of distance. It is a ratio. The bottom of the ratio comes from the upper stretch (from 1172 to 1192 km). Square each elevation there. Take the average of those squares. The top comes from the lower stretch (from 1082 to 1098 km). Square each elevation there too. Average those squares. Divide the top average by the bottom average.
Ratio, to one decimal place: 1.5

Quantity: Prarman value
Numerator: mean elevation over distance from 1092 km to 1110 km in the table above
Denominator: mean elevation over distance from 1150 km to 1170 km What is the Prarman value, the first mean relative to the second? 1.1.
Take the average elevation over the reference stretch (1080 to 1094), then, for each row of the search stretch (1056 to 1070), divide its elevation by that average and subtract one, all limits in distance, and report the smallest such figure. -0.34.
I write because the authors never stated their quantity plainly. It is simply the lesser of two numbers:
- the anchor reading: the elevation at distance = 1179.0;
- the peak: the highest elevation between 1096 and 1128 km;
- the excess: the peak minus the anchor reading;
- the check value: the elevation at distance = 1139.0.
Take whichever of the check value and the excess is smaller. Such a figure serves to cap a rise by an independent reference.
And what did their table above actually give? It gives 3.9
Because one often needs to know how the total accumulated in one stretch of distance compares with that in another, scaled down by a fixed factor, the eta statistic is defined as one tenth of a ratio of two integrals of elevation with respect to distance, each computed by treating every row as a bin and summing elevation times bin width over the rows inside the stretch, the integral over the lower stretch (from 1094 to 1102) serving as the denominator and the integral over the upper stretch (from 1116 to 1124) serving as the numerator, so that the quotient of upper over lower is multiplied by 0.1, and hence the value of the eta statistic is 0.105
